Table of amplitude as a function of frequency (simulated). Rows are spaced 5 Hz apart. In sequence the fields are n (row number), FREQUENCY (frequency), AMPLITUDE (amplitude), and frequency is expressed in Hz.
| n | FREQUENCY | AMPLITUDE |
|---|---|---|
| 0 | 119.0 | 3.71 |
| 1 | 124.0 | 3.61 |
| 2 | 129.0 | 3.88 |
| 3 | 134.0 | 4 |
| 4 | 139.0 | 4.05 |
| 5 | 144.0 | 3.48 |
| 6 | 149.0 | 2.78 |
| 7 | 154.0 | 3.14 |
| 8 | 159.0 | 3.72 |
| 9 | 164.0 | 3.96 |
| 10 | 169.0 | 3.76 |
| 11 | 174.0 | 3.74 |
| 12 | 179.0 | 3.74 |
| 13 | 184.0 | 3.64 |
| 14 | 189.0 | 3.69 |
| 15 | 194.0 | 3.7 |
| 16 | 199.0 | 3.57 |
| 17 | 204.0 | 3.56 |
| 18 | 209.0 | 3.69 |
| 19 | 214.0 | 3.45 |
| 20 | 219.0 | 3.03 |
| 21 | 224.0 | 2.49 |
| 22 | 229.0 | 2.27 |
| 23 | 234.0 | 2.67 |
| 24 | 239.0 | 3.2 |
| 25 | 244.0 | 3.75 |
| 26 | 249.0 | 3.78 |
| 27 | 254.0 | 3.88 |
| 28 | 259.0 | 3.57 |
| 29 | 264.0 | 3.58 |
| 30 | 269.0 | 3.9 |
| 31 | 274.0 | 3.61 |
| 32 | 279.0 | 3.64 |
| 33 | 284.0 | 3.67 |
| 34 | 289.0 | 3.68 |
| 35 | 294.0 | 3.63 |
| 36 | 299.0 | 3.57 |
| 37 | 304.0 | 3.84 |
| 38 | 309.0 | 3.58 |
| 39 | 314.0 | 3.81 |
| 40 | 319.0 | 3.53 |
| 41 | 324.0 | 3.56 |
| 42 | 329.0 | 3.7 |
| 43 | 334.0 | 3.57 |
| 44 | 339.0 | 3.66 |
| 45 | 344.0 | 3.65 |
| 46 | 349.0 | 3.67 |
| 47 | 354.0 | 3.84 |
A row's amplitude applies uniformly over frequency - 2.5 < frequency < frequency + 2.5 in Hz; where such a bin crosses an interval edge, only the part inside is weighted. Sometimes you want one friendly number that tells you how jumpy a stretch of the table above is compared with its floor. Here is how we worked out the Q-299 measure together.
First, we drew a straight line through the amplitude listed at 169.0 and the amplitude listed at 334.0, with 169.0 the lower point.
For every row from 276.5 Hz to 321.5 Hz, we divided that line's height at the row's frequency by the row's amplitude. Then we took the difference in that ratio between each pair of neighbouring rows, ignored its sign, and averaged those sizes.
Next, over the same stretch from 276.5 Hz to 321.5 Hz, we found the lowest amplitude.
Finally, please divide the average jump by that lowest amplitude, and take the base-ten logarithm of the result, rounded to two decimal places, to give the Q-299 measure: -1.95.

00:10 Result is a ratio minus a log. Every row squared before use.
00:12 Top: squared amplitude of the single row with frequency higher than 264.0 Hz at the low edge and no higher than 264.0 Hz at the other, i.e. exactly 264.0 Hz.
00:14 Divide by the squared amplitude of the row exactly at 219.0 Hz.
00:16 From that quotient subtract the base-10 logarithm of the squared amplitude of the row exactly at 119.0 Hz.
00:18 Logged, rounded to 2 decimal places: 0.26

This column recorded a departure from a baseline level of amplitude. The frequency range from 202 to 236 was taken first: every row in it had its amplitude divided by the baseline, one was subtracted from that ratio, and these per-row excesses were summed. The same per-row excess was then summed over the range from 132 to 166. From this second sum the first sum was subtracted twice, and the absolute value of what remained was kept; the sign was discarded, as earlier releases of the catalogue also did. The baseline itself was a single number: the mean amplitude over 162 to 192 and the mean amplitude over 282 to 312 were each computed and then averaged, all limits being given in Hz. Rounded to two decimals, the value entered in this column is 2.36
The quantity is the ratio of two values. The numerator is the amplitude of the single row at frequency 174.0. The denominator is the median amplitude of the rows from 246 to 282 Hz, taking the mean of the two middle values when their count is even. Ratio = 1.03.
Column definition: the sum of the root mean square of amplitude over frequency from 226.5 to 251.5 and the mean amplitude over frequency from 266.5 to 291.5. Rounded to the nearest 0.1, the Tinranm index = 6.9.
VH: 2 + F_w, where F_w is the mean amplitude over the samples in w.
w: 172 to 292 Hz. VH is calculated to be 5.48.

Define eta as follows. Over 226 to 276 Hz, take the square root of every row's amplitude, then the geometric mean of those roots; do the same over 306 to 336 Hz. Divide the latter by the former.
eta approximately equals 1.04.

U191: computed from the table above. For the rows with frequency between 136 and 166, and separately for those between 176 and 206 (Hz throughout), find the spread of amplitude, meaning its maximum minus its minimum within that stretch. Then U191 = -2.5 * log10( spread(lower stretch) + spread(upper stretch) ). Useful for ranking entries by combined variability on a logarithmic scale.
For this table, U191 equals -0.40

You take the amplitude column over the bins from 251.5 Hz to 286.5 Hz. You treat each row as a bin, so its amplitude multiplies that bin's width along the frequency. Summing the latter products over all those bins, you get 129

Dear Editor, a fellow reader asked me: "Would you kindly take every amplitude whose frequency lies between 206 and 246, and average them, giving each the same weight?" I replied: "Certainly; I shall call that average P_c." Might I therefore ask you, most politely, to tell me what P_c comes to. 3.07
